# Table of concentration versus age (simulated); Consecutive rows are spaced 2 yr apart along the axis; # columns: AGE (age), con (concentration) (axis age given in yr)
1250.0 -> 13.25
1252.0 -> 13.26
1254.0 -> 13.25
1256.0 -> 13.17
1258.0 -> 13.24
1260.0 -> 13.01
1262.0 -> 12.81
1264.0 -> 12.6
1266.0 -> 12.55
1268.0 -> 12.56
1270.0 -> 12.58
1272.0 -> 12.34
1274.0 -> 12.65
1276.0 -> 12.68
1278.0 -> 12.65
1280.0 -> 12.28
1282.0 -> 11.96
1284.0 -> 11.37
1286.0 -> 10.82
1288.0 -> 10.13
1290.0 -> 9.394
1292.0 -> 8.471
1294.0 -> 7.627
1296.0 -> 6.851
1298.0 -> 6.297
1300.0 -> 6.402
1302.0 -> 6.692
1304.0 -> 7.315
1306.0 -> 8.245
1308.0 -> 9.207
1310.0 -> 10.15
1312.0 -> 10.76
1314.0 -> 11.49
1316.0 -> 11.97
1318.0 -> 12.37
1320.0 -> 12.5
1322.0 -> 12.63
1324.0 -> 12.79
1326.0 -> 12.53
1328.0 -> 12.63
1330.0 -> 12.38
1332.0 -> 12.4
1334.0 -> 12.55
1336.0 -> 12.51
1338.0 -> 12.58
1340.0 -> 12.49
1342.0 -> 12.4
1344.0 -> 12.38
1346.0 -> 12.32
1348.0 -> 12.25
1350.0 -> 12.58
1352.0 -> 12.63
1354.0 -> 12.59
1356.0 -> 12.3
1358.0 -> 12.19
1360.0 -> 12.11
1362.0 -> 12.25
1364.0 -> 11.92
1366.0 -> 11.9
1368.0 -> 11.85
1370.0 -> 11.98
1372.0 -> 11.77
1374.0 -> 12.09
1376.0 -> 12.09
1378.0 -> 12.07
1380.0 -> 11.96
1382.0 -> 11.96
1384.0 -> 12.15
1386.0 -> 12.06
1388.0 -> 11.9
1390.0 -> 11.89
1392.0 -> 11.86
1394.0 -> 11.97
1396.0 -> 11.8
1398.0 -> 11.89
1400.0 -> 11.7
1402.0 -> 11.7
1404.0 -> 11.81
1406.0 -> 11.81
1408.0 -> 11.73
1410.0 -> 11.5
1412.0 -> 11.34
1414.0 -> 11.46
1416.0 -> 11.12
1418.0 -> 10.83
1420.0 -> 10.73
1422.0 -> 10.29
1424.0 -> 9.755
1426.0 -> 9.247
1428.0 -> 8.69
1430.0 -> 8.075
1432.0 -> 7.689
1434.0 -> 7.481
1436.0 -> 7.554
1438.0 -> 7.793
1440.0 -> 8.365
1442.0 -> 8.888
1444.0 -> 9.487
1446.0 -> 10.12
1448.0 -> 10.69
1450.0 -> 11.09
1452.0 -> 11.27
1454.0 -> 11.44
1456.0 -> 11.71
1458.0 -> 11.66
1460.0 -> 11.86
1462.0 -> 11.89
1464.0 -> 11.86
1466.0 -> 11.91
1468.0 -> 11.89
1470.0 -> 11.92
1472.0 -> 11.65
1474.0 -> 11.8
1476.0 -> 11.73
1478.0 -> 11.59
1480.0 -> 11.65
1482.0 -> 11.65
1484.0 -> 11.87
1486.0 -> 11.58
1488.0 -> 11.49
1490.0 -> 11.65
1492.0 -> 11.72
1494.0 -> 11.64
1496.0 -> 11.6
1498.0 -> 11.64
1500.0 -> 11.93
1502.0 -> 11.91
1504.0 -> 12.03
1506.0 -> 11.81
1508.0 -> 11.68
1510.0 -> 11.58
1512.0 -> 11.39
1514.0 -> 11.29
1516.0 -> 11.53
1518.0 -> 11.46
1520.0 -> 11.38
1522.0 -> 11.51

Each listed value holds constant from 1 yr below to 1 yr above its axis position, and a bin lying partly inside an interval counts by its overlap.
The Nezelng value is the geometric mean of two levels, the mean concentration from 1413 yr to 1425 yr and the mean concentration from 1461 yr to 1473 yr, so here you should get 11.3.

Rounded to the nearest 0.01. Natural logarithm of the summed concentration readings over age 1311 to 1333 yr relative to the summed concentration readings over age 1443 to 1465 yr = 0.09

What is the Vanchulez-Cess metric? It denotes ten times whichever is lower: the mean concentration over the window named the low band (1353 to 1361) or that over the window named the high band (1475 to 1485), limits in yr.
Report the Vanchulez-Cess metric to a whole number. 117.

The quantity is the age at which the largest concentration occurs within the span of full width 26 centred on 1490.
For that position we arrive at 1500.0 yr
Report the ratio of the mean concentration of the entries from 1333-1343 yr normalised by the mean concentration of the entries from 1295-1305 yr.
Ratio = 1.9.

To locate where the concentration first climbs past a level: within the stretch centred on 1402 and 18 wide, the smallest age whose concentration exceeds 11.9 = 1394.0 yr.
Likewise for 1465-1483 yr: 1466.0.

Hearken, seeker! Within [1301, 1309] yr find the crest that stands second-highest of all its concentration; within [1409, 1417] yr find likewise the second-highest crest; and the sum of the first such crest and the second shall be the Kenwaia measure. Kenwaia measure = 19.7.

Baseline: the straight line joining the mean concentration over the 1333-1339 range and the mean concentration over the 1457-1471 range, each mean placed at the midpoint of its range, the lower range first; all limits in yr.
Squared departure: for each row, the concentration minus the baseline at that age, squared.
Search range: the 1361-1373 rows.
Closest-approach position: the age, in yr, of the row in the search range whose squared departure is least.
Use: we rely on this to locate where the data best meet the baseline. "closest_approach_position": 1362.0 yr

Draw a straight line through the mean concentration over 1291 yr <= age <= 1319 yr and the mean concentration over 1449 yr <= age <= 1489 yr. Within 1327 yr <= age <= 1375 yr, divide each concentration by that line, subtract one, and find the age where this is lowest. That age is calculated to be 1372.0 yr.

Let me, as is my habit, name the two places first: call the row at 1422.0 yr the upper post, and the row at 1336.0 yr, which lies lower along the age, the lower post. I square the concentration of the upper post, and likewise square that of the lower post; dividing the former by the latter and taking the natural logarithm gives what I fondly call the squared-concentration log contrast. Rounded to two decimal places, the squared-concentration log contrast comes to -0.39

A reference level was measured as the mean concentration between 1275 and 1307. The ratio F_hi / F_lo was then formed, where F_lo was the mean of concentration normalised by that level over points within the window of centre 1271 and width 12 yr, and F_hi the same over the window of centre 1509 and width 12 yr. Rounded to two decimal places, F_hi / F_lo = 0.93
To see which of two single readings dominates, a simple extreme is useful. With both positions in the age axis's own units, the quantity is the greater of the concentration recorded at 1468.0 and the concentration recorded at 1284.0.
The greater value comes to 11.89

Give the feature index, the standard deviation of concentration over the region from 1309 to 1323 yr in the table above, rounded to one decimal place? 0.9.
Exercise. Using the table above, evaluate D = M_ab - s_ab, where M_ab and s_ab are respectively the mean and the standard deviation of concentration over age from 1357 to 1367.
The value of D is 11.9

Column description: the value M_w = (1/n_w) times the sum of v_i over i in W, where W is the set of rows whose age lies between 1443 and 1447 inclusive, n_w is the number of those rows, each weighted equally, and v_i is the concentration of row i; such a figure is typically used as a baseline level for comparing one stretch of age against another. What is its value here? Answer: 9.8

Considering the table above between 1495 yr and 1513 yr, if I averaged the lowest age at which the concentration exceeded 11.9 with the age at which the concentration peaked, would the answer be 1502 yr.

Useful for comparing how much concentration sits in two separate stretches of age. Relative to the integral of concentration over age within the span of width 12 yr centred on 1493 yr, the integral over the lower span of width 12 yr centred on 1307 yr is 0.75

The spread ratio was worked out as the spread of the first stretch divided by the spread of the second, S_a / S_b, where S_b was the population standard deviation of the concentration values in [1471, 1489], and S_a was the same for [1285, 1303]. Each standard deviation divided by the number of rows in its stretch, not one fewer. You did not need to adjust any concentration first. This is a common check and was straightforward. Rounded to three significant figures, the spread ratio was 14.6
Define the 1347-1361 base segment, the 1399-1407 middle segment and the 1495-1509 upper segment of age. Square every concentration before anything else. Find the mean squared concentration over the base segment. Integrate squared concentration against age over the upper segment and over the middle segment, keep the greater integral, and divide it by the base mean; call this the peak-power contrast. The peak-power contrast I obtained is 13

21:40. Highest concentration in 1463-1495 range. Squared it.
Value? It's 142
